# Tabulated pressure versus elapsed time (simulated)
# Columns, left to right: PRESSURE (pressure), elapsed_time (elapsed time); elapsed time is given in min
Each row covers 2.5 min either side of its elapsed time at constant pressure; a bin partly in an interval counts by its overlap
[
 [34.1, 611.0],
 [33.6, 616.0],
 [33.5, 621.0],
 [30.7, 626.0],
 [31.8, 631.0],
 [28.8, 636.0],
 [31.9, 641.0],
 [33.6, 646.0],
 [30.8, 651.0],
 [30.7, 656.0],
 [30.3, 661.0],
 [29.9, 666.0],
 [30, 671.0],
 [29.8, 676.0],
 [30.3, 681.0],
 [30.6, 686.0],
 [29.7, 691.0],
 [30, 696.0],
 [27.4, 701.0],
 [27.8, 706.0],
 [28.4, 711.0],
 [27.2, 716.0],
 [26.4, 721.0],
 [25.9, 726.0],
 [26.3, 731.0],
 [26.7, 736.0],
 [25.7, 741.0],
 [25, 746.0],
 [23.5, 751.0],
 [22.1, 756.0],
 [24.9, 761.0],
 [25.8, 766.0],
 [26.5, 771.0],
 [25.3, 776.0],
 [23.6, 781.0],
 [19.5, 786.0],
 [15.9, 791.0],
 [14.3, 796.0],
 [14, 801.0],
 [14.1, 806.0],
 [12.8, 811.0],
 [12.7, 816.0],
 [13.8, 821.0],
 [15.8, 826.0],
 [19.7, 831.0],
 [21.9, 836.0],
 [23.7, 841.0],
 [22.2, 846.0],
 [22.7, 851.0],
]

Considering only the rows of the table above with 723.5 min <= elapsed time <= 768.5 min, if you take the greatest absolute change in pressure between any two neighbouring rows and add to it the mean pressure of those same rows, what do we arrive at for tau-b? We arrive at 28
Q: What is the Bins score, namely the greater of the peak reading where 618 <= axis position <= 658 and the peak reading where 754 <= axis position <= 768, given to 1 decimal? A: 33.6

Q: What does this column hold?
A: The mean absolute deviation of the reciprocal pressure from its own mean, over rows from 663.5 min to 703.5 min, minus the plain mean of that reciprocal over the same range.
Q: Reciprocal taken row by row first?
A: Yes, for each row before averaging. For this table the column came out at -0.033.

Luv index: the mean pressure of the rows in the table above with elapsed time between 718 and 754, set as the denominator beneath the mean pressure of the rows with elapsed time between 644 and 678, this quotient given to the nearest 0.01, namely 1.20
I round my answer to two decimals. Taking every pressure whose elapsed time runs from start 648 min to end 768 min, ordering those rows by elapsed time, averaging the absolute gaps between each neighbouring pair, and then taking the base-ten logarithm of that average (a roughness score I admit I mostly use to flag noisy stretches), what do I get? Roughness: -0.10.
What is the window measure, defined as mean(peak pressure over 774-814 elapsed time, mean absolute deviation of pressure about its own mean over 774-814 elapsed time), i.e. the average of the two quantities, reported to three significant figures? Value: 14.7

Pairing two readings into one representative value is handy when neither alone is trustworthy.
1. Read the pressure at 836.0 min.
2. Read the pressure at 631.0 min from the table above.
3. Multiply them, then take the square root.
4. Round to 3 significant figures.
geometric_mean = 26.4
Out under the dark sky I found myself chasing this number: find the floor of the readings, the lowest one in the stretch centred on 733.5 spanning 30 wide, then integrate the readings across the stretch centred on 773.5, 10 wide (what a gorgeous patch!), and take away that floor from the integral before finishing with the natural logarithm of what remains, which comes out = 5.5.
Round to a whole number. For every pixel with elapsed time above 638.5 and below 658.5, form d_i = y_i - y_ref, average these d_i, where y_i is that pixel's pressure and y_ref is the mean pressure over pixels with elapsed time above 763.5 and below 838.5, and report 13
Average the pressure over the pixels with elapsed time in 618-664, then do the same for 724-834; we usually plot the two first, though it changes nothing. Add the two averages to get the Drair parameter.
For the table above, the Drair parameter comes 52.0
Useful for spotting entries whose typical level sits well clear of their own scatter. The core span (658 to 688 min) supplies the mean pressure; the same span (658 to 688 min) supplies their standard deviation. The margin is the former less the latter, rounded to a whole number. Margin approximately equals 30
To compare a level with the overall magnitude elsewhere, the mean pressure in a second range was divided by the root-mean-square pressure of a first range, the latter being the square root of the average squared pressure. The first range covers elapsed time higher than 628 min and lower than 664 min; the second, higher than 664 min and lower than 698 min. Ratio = 0.964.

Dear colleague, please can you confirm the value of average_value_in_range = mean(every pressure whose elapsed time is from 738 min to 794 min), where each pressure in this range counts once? 23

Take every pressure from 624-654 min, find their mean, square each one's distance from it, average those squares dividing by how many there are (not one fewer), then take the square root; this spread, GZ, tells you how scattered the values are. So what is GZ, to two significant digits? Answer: 1.5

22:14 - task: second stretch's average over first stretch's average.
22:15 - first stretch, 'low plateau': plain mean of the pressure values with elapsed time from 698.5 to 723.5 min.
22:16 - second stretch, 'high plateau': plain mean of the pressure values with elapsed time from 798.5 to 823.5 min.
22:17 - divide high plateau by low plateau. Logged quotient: 0.49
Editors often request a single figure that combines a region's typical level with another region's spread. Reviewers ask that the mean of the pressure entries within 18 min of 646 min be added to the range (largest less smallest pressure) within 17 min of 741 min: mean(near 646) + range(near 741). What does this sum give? 35.7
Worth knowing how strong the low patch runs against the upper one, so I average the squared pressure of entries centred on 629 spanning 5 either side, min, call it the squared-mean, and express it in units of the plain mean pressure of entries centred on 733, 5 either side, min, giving 37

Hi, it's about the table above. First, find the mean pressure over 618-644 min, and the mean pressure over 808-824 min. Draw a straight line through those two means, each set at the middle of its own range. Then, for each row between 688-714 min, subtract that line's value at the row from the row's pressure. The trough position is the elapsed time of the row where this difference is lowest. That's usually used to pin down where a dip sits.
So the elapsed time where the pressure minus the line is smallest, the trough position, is 701.0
